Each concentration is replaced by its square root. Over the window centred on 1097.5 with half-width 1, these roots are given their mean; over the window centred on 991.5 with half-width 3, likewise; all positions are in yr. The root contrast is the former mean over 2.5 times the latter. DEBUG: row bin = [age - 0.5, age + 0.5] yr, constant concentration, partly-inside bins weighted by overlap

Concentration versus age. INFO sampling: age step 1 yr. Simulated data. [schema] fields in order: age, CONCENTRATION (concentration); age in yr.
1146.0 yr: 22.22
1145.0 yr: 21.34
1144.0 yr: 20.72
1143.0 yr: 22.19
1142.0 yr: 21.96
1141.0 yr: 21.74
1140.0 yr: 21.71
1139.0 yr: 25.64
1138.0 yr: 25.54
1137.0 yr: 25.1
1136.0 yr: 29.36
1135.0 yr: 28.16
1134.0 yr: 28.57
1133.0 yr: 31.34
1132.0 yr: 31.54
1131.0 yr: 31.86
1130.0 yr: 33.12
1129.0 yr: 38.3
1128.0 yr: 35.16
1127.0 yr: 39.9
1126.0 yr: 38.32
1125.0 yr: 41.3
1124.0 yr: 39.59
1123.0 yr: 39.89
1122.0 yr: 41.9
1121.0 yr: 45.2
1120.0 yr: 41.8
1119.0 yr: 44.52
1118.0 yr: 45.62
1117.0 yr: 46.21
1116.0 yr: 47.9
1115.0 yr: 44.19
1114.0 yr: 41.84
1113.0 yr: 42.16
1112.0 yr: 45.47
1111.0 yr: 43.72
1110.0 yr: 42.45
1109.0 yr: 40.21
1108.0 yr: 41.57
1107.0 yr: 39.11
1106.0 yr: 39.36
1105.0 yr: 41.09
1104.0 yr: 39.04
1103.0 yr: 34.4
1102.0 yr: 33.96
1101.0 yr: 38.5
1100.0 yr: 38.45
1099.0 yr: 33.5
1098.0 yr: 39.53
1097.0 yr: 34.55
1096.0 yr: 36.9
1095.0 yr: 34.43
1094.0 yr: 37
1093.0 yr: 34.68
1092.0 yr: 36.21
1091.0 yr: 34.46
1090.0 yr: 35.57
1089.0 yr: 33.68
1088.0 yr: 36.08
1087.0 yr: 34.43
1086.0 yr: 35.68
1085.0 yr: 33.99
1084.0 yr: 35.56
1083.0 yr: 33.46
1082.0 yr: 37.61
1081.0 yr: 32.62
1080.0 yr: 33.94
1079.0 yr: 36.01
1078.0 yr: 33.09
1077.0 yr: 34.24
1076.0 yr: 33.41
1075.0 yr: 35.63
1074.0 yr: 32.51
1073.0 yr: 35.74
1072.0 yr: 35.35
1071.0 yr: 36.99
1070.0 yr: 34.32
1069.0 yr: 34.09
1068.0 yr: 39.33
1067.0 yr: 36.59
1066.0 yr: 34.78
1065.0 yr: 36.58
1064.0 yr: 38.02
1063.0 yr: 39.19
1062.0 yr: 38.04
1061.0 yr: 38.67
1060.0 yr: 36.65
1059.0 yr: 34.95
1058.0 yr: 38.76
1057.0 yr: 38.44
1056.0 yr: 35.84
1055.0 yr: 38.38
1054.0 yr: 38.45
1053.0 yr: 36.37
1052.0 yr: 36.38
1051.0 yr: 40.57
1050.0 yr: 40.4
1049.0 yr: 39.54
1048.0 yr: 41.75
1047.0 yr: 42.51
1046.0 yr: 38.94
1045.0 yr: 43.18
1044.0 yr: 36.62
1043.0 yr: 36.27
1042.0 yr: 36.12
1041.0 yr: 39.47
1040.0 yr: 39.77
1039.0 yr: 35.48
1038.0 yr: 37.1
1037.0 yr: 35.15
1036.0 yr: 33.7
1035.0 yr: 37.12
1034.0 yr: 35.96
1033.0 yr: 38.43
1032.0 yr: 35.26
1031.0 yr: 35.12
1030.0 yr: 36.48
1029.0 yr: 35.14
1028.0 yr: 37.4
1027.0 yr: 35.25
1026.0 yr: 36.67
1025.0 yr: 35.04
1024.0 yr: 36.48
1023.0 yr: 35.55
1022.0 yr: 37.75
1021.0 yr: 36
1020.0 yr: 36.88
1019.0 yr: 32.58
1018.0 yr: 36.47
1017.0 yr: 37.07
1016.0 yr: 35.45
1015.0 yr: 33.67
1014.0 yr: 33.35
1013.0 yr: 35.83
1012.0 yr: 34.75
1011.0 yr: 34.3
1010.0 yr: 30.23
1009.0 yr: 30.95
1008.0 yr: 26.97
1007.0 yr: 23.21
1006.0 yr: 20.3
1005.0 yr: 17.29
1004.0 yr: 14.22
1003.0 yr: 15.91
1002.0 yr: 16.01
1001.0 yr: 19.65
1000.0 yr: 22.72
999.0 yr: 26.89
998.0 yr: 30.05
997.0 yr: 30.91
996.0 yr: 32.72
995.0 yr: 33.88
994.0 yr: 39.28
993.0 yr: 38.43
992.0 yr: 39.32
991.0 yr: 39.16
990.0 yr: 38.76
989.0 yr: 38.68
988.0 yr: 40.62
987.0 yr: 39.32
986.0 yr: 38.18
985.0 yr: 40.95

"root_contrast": 0.39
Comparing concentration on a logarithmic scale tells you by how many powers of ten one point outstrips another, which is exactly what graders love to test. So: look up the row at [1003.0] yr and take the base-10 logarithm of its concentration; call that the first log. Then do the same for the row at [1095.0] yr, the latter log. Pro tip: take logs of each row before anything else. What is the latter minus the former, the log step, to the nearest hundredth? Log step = 0.34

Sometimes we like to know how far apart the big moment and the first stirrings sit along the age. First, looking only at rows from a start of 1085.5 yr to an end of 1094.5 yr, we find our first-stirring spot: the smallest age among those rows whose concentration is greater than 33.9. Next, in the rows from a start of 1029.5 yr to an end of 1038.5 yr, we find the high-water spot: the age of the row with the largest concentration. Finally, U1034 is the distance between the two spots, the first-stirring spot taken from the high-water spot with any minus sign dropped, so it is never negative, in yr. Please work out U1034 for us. 53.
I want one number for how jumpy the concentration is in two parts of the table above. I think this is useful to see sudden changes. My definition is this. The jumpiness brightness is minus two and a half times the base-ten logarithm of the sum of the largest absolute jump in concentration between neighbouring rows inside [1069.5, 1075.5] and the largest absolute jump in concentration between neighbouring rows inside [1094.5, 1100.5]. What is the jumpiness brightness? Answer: -2.42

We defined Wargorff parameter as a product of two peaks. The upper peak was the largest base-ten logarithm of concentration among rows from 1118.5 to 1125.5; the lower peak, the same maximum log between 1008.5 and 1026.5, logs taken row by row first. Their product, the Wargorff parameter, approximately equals 2.61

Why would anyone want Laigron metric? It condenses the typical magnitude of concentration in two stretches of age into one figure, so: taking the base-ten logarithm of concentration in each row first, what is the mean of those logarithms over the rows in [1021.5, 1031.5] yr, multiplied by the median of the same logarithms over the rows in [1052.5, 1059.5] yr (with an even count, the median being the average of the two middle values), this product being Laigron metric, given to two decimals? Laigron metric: 2.47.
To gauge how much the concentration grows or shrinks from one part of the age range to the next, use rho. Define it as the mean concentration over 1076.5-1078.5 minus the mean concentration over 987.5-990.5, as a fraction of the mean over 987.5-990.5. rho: -0.1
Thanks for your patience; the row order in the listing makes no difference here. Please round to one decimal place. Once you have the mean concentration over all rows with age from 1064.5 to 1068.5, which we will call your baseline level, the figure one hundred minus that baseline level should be 63.2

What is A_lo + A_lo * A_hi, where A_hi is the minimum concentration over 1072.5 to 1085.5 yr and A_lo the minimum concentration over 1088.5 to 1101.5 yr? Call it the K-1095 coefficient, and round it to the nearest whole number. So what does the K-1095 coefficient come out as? 1123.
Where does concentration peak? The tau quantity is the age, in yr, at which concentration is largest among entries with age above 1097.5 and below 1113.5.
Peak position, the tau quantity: 1112.0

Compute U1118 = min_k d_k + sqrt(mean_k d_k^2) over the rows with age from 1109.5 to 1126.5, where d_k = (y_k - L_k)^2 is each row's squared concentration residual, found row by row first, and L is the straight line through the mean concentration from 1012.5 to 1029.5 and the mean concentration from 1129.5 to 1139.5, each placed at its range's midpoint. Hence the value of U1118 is 265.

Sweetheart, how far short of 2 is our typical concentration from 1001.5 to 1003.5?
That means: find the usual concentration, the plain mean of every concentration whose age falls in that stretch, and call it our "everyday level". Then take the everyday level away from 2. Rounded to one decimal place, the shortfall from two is -14.0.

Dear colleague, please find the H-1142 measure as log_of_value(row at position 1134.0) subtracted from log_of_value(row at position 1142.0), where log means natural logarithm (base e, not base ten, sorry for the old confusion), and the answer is -0.26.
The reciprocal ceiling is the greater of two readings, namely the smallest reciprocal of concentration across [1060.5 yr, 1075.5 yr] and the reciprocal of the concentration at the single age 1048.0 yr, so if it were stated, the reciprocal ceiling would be 0.025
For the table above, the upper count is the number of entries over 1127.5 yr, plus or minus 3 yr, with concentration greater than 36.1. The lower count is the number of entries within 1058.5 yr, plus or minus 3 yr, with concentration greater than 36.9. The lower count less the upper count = -1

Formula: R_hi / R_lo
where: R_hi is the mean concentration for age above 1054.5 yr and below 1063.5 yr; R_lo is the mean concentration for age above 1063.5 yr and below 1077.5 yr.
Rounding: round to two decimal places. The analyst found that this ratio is 1.06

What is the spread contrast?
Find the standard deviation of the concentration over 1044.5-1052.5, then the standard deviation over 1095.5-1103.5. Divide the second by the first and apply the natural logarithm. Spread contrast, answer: 0.1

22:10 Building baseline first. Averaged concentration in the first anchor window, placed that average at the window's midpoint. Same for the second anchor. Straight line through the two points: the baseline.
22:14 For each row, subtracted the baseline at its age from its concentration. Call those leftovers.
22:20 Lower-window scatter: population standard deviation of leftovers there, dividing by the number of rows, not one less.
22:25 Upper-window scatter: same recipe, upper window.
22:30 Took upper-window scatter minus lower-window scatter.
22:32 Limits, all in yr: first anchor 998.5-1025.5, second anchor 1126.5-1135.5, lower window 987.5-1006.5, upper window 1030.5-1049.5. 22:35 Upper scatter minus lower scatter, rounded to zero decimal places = -7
